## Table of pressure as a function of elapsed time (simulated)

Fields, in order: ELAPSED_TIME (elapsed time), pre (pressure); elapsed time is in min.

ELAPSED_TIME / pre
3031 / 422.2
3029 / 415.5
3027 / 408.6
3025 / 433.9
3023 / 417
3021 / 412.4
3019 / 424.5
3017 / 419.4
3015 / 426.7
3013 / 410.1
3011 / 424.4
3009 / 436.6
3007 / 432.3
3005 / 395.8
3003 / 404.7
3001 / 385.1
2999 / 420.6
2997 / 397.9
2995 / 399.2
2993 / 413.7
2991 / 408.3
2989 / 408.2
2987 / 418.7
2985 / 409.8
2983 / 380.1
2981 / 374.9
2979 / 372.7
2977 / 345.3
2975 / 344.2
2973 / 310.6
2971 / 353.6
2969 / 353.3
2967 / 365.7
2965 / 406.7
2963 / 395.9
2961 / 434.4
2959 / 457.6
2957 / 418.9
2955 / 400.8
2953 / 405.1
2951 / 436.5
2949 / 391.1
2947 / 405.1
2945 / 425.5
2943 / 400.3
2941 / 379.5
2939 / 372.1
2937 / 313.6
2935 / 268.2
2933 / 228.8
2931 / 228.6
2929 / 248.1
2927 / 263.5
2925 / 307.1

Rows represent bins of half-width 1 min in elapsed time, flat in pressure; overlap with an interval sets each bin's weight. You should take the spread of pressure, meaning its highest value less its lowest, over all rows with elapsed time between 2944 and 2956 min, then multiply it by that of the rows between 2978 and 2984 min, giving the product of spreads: 336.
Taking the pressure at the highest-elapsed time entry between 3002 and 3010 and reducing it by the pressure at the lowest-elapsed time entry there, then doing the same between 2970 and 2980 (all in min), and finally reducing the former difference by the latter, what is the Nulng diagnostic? 13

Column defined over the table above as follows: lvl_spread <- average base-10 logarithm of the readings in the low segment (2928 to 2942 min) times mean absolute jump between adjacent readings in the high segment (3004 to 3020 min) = 33.8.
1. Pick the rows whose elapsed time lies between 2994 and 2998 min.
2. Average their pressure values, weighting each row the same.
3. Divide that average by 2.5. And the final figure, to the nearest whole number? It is 159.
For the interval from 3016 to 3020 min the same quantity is 169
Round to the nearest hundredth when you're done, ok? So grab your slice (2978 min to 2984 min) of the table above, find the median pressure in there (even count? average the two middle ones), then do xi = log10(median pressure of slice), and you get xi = 2.57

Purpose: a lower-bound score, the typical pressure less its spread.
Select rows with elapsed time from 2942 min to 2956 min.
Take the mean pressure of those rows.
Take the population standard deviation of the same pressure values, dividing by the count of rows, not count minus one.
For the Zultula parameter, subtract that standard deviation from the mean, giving 394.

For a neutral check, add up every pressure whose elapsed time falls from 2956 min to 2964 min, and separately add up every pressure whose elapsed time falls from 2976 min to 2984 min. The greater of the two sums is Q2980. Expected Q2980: 1707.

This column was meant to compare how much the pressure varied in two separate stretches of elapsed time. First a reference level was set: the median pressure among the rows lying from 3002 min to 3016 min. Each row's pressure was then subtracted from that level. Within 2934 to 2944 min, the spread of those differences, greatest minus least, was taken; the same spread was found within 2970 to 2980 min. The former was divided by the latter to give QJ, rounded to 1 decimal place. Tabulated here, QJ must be 2.1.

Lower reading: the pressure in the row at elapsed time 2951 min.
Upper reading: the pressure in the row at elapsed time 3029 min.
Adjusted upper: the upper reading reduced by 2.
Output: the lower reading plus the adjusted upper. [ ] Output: 850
